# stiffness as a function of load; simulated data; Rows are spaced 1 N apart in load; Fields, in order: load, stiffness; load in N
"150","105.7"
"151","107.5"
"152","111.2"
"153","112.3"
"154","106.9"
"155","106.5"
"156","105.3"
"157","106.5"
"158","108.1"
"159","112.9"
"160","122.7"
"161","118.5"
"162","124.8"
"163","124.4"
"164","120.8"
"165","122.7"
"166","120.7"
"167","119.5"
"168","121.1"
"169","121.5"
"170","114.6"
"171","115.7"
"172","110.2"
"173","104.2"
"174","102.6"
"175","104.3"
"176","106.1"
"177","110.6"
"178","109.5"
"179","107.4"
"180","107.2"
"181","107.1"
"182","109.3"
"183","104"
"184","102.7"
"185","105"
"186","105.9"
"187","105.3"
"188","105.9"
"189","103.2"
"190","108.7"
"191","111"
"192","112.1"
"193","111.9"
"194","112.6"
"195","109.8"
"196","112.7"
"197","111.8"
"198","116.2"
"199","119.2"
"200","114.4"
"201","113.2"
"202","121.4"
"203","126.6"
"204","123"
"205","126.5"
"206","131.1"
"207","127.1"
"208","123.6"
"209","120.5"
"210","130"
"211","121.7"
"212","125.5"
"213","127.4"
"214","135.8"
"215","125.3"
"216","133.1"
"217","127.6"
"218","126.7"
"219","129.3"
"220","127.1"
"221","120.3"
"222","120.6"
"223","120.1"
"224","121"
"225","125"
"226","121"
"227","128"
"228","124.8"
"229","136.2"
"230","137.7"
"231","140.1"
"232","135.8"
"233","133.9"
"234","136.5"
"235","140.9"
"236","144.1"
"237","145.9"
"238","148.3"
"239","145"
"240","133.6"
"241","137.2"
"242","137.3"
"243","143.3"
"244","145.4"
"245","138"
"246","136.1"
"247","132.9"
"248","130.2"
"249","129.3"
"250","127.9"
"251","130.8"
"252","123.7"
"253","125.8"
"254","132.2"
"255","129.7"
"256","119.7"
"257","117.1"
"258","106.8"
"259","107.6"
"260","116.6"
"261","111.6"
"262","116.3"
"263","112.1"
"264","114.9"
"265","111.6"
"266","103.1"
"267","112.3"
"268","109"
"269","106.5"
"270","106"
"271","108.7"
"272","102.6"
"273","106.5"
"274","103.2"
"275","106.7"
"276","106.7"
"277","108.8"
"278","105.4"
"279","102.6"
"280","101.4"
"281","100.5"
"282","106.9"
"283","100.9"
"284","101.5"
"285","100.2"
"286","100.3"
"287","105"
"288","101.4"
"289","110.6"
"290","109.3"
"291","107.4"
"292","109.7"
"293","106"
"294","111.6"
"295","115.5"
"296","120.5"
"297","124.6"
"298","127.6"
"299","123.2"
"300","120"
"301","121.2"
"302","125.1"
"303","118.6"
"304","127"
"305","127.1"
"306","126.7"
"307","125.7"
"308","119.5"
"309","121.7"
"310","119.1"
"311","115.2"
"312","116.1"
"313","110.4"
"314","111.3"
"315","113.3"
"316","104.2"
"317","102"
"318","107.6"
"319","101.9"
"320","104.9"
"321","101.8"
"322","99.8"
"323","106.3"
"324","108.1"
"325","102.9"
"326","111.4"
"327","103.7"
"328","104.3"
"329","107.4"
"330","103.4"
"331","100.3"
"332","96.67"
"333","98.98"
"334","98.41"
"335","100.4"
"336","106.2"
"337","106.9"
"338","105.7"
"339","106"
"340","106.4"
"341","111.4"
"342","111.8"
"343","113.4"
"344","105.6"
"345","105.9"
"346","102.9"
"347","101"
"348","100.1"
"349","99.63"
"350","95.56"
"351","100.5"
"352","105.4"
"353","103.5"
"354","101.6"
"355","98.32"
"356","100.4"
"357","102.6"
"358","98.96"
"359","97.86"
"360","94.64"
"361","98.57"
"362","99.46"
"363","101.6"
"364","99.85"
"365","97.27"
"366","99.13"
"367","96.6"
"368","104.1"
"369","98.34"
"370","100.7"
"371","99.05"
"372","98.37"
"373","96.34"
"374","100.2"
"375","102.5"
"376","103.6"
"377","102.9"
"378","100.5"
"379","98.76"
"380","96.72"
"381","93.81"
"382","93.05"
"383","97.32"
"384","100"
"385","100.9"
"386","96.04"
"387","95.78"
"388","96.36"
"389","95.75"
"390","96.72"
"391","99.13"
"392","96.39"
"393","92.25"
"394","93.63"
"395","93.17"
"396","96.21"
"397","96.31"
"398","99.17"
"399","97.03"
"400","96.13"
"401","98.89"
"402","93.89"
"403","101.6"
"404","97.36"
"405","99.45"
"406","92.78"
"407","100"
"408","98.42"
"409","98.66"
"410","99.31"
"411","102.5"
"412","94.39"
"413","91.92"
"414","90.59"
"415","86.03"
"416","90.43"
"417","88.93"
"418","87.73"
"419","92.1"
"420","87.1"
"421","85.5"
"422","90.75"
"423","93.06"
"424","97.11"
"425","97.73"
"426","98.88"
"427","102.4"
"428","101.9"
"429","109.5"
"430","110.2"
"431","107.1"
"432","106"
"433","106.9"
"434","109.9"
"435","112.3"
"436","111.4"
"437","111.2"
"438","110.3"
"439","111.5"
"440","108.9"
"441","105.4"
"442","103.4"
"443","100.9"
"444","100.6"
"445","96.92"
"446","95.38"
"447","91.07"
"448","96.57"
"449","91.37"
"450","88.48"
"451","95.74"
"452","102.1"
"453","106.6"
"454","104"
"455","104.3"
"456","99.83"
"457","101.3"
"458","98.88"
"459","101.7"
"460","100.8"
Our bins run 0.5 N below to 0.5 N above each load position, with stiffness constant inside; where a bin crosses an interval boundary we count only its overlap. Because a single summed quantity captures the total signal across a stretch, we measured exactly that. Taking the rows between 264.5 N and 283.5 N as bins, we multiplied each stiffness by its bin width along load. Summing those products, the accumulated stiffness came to 2009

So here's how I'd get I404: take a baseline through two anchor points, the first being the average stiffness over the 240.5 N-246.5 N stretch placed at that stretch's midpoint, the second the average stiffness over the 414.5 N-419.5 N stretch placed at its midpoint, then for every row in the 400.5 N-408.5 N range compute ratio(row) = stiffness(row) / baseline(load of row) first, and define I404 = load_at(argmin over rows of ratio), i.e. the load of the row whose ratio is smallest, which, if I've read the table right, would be 402 N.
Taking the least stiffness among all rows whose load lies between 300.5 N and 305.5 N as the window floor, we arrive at 118.6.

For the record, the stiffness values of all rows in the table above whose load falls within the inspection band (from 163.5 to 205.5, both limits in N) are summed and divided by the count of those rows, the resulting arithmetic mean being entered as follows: 112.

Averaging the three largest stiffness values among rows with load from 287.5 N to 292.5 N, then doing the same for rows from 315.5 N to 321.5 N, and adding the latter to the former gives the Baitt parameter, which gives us 215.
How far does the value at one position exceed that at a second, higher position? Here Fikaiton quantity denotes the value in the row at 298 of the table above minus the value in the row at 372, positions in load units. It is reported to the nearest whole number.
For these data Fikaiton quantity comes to 29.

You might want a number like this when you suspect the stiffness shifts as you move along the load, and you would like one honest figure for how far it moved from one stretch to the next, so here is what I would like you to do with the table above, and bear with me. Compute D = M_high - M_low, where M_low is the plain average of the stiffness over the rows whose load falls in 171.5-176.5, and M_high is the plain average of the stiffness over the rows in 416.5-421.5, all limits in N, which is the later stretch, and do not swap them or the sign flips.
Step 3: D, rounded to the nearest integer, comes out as -17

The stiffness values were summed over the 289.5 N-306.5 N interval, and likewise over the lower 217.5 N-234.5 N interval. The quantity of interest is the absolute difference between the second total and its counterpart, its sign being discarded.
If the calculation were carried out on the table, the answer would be 163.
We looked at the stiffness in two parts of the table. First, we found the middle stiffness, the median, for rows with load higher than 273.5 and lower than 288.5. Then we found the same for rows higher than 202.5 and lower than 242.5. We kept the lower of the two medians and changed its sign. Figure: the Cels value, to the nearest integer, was -103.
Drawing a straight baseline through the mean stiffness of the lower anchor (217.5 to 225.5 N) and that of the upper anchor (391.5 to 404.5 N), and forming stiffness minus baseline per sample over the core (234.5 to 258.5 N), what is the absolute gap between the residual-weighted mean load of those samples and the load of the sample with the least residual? 15.4 N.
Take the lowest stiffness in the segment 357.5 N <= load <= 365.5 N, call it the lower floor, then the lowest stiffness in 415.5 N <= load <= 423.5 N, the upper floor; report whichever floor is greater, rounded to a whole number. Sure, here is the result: 95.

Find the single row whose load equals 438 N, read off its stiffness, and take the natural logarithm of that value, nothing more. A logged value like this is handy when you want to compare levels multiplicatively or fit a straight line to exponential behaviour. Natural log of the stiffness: 4.70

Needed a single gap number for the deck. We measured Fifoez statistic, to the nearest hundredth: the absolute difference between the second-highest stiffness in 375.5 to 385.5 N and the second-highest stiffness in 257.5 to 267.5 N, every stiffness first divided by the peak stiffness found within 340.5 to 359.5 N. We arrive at 0.12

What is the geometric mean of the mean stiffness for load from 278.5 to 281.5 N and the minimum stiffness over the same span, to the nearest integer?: 101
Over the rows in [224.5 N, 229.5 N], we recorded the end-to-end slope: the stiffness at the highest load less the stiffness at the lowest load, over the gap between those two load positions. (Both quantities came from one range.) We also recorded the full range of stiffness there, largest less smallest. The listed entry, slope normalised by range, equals 0.18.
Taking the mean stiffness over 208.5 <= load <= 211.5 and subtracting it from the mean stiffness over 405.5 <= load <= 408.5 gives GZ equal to -27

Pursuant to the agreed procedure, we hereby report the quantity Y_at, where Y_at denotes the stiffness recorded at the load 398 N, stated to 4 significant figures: 99.17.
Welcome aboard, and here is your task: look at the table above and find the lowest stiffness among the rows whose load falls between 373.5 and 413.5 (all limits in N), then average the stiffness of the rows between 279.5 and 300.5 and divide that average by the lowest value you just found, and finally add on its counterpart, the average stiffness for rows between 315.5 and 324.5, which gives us 105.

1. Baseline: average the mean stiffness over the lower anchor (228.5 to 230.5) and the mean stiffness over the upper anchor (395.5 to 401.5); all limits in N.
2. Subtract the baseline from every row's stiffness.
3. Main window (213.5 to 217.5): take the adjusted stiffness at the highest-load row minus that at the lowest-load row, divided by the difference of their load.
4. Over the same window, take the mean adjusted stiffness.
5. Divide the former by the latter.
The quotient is -0.21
